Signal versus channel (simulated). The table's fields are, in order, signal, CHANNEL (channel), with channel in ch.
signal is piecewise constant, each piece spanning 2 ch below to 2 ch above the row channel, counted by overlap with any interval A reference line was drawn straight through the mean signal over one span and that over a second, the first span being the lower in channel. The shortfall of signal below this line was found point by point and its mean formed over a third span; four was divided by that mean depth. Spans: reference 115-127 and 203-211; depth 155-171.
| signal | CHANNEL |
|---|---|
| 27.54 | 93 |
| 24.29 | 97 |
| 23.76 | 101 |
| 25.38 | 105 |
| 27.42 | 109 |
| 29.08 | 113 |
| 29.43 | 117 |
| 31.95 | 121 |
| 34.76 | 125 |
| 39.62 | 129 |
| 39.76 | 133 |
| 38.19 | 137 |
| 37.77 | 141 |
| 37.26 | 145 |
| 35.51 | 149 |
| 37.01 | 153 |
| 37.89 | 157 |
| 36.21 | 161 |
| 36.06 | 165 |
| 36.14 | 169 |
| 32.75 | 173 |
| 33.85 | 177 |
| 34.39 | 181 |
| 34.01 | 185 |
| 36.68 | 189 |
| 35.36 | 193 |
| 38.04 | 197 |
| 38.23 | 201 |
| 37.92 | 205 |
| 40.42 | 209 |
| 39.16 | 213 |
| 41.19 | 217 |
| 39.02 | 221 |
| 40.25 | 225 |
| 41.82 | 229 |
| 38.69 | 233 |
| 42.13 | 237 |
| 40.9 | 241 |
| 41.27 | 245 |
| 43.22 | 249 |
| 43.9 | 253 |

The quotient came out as -3.8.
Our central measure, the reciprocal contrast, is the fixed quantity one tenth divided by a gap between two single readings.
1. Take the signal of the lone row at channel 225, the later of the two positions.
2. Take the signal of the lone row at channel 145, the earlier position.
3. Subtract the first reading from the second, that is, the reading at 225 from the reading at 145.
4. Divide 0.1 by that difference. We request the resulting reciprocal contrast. -0.03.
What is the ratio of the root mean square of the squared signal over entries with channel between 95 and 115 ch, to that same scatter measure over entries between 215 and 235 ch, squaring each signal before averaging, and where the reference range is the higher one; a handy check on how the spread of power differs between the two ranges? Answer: 0.42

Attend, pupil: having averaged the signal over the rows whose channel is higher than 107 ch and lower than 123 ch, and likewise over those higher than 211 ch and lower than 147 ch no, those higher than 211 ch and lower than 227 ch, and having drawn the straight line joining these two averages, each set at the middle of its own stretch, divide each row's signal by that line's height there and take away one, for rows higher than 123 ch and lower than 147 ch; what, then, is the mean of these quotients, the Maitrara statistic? 0.20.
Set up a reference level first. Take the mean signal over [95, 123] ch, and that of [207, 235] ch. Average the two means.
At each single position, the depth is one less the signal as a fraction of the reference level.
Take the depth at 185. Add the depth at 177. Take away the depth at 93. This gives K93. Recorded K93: -0.20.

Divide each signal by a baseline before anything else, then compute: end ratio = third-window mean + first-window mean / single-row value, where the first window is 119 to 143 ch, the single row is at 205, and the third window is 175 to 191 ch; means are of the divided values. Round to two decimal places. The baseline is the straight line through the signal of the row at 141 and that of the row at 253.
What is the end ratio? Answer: 1.95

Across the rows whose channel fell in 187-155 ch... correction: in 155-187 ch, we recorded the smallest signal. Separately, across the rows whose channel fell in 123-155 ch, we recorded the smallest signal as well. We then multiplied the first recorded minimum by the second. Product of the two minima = 1138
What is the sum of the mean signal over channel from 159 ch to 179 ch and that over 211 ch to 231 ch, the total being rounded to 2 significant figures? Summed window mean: 75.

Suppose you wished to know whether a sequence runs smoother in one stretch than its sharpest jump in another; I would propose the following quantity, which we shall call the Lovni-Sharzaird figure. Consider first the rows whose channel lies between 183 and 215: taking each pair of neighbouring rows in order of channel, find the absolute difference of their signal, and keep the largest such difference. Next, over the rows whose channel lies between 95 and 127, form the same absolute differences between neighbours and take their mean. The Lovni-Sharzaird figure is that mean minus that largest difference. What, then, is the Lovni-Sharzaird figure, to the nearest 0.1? -1.0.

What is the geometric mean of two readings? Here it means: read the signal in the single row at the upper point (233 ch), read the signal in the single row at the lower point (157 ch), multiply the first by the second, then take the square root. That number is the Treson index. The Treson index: 38.3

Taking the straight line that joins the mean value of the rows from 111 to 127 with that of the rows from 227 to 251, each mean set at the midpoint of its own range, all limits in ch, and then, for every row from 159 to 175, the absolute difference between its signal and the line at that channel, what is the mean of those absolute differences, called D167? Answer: 1.5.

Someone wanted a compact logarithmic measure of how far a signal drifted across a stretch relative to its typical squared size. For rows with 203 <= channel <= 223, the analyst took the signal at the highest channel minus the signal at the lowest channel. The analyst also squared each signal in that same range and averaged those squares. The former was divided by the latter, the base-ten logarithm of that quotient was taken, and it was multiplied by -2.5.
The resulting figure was 7.9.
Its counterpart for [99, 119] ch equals 5.3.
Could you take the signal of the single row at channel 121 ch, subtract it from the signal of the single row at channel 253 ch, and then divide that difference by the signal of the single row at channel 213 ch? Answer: 0.31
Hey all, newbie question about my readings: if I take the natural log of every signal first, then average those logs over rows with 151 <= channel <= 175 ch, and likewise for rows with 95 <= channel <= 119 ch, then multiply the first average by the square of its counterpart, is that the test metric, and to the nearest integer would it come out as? 38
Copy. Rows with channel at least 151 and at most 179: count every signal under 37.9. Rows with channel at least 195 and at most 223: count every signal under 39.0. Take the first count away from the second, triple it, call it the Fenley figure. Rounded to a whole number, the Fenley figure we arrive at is -12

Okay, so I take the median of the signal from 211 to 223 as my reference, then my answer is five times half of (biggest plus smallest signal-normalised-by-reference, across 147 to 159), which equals 4.7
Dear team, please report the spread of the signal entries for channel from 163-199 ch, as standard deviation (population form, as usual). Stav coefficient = 1.56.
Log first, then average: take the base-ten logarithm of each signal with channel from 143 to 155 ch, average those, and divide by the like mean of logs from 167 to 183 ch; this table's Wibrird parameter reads 1.02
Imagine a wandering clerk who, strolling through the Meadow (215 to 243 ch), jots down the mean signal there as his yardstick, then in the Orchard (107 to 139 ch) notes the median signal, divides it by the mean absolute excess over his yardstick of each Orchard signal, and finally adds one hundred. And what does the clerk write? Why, 105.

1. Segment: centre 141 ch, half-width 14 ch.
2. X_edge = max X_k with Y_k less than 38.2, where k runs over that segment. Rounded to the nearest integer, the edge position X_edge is 153 ch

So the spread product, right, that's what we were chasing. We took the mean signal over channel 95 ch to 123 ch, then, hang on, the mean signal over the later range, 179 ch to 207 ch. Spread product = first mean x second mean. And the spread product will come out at 994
